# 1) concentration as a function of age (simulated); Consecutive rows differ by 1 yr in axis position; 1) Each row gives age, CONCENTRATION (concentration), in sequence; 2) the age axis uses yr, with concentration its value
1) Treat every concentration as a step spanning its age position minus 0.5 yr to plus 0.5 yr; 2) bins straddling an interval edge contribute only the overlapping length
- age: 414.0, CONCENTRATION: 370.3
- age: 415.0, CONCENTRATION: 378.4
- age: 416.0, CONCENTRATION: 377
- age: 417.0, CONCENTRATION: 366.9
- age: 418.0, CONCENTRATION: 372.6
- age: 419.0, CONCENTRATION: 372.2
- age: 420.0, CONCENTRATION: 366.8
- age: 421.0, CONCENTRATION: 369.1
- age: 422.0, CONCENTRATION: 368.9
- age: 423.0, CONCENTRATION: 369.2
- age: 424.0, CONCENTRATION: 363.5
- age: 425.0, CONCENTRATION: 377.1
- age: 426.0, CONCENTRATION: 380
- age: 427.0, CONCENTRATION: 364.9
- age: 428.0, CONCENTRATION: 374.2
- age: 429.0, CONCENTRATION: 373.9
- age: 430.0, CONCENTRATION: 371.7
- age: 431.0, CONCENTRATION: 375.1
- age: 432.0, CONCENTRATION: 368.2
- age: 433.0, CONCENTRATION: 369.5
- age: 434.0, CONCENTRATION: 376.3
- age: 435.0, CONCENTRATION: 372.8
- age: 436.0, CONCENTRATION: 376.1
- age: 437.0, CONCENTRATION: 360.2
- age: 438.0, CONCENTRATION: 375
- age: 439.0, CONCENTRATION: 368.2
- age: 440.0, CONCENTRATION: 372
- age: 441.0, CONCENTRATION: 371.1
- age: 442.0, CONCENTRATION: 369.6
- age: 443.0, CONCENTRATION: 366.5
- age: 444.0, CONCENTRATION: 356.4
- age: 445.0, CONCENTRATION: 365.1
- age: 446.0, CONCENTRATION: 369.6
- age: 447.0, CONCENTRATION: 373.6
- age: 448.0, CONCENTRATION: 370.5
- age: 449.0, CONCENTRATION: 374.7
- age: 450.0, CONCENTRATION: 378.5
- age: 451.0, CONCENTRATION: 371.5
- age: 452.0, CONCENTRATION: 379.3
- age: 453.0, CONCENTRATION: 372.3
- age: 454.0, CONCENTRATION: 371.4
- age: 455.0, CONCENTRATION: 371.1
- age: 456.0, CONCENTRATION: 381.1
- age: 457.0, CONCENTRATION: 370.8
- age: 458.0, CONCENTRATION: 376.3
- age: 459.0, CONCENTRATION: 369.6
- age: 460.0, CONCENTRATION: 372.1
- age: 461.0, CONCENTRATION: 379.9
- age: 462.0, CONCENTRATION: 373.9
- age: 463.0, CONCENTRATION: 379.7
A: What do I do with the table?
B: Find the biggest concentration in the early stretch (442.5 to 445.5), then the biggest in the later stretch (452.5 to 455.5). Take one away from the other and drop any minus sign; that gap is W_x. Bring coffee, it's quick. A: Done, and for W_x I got 5.8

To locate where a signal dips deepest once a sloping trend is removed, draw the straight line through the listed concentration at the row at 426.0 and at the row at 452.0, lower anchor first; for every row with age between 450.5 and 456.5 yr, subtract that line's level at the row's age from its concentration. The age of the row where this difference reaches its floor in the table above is 455.0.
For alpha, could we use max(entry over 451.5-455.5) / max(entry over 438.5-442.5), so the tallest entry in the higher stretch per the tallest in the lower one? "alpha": 1.02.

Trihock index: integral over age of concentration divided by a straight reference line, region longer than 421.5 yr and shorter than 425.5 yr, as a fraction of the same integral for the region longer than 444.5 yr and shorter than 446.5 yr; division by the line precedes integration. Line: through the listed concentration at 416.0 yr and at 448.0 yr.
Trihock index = 1.99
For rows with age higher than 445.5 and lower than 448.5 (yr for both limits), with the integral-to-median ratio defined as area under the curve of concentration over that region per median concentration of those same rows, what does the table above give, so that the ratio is 3.01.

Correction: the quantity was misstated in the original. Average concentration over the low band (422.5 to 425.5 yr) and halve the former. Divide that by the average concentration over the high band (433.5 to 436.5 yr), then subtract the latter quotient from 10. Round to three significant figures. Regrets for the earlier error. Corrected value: 9.51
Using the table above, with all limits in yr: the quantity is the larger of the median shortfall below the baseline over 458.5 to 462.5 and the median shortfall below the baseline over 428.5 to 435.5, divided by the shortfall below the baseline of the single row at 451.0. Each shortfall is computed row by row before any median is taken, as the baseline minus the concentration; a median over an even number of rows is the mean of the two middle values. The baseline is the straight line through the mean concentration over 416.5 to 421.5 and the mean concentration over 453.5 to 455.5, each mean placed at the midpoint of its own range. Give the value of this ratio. 3.4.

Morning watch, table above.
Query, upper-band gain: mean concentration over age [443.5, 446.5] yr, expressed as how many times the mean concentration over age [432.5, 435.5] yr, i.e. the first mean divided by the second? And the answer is 0.98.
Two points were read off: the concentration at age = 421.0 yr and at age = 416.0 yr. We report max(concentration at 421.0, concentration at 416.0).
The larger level 377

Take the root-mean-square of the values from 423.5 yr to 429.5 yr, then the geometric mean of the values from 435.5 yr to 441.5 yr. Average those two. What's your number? 371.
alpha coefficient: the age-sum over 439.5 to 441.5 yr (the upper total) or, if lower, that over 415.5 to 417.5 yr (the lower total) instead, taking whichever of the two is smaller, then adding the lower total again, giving 1487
